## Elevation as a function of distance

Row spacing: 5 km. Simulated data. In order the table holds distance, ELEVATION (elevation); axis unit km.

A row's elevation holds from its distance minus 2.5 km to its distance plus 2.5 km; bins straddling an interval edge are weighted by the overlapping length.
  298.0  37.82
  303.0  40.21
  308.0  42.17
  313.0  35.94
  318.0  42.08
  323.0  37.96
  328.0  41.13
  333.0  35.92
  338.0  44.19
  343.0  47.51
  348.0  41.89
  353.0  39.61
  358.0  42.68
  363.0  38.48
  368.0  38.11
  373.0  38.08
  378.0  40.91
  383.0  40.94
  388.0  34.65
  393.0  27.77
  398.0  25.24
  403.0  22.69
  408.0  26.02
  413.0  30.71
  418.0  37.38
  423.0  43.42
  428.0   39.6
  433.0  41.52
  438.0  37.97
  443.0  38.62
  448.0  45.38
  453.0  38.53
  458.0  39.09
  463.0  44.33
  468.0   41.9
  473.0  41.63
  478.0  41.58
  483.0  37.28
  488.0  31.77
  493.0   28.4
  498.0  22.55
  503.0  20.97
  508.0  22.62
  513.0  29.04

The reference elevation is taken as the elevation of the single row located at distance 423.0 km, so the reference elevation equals 43.42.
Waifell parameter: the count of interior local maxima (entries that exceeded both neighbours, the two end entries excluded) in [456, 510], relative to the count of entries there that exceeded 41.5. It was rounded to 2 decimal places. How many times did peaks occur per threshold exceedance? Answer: 0.25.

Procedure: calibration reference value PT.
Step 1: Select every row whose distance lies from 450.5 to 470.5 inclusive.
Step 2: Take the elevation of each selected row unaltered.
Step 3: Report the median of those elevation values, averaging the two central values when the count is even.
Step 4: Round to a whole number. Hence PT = 40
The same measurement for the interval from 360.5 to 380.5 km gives 38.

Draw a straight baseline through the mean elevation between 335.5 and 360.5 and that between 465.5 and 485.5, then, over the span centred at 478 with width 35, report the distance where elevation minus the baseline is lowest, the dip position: 493.0 km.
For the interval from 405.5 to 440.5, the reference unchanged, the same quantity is 408.0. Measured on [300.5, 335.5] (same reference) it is 313.0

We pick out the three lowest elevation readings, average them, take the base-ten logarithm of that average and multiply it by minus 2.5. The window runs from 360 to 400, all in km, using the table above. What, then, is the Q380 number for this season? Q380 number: -3.66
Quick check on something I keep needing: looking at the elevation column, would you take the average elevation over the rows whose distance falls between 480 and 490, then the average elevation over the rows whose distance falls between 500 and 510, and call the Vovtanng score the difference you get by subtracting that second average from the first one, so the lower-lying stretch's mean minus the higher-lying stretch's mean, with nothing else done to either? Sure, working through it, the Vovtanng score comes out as 13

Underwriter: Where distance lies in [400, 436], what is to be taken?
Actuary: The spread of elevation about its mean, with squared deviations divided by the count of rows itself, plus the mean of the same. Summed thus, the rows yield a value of 41.9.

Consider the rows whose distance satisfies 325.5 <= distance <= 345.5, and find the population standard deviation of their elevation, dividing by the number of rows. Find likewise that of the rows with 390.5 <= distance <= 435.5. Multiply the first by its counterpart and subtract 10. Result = 21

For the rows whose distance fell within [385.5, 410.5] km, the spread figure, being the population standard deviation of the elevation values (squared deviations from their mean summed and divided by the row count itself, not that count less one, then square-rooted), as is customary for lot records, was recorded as 4.0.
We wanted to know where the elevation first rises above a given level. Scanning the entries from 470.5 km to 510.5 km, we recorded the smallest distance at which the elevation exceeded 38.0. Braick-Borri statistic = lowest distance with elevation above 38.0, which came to 473.0 km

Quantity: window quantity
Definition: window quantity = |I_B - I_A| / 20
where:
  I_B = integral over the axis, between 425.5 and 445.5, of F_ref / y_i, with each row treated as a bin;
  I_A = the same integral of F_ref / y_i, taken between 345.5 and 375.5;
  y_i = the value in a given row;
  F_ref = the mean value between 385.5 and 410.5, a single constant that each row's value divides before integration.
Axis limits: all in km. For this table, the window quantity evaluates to 0.3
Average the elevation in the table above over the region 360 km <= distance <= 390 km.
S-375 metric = 39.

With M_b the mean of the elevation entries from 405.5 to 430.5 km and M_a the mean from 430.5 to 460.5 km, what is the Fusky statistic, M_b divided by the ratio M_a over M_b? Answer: 31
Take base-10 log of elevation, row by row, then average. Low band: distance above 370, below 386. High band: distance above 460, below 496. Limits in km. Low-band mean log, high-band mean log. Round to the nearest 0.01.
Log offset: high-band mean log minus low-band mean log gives -0.03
